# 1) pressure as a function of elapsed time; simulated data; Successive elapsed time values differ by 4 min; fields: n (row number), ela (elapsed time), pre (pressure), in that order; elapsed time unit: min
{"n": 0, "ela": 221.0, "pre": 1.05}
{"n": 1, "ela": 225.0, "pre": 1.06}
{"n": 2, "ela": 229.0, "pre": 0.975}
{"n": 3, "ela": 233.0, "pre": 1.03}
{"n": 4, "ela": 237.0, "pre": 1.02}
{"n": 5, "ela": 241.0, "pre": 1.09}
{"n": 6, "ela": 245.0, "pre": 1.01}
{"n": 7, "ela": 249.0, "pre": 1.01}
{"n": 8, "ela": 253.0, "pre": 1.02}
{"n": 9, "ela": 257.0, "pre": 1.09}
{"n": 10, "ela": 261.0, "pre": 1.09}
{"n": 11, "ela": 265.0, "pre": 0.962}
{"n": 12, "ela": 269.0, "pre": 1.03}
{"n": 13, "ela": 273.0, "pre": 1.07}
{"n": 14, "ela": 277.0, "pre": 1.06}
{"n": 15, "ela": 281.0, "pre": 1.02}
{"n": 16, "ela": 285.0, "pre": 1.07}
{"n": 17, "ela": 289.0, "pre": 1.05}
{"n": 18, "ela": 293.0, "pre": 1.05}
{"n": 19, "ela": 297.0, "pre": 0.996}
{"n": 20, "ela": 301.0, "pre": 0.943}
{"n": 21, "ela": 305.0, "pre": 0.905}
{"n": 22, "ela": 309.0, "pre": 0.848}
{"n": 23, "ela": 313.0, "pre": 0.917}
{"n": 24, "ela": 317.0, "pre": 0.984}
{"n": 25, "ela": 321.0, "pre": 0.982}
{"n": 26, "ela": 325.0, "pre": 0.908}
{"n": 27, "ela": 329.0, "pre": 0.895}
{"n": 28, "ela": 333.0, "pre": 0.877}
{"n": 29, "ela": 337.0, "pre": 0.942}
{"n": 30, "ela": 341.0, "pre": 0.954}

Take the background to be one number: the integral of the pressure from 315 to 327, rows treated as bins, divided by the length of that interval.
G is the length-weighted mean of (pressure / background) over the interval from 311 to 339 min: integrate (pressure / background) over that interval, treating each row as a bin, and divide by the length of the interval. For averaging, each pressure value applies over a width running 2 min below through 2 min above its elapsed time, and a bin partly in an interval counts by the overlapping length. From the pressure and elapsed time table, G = 0.97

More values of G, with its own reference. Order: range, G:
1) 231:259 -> 1.08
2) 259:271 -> 1.07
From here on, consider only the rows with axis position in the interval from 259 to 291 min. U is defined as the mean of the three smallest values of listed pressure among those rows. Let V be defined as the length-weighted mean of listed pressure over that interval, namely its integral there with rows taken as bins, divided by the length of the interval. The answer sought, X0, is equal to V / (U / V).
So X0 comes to 1.09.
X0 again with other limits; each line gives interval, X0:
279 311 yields 1.08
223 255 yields 1.06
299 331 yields 0.96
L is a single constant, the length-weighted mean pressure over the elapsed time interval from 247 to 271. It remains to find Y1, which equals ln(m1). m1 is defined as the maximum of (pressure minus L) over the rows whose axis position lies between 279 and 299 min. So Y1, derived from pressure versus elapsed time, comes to -3.3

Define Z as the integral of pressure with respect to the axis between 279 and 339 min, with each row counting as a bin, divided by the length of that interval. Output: 0.96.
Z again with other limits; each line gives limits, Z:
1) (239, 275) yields 1.04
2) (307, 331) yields 0.92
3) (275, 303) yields 1.03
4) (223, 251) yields 1.03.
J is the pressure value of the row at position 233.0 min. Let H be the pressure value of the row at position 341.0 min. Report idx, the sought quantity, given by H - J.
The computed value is -0.08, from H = 0.954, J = 1.03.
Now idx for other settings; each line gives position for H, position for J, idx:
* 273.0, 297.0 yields 0.07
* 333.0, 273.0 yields -0.19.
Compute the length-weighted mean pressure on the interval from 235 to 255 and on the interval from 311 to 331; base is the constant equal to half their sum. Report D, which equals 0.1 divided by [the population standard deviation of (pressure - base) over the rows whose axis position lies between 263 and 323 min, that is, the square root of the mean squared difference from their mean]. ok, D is 1.54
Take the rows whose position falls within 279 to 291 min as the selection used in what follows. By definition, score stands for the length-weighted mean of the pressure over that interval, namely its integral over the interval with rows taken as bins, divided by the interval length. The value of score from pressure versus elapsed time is 1.05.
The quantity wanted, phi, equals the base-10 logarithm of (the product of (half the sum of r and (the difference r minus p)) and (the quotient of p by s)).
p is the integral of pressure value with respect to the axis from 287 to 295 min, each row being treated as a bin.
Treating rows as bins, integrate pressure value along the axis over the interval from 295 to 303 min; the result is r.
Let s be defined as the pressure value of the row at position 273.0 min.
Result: 1.45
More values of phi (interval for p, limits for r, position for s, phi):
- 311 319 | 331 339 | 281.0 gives 1.41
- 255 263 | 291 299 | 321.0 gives 1.53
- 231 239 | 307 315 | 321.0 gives 1.39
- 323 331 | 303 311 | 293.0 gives 1.37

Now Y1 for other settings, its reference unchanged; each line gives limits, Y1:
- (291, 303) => -4.1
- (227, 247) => -2.9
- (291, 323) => -4.1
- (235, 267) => -2.9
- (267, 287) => -3.3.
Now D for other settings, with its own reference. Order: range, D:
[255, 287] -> 2.47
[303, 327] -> 2.12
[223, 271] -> 2.43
